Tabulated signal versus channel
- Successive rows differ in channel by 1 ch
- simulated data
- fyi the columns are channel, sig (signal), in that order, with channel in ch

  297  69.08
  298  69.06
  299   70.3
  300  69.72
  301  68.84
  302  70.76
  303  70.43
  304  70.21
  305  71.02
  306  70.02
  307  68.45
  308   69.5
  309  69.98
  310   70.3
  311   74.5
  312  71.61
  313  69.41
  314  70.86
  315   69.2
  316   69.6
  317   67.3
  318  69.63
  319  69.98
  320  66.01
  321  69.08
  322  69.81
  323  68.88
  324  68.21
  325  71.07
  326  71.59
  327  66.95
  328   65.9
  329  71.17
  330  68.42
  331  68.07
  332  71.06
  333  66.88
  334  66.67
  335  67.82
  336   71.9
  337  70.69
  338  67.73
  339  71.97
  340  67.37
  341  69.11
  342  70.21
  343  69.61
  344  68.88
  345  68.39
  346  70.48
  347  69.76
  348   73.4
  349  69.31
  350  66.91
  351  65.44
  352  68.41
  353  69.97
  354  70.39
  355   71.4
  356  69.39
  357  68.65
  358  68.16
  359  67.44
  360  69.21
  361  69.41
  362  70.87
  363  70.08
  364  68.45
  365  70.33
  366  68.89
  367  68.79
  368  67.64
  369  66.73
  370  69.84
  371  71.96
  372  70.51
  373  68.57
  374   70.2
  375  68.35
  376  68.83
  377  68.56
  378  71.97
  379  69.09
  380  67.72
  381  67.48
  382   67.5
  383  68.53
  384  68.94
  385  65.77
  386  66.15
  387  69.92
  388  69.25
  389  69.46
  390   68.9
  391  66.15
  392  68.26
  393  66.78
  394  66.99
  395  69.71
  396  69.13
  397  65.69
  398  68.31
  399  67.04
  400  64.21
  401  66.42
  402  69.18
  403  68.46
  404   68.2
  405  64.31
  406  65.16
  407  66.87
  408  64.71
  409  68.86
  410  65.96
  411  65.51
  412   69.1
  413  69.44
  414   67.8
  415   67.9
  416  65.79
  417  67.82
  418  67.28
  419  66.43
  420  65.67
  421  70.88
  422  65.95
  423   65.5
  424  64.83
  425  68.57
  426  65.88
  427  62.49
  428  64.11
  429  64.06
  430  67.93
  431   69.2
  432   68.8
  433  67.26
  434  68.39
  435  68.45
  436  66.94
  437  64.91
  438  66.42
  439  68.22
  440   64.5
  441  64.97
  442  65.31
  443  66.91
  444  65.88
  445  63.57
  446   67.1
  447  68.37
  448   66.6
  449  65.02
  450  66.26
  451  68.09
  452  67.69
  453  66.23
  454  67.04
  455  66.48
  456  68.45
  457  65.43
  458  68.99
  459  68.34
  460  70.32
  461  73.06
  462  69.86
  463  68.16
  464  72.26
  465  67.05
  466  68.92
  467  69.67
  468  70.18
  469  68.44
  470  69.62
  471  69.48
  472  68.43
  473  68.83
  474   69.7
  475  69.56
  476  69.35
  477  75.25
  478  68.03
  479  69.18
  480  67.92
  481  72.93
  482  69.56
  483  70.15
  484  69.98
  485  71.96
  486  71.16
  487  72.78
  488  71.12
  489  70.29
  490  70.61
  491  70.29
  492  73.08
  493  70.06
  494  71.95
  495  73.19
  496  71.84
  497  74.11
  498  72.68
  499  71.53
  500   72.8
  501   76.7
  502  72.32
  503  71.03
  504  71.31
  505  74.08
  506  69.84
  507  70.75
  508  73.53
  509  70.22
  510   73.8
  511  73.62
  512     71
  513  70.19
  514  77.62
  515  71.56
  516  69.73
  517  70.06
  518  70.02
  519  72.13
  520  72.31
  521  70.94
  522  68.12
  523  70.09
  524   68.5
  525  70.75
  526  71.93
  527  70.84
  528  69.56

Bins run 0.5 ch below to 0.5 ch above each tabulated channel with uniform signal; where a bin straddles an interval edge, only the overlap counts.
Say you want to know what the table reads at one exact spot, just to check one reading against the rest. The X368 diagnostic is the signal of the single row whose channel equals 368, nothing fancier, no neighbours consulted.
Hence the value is 67.64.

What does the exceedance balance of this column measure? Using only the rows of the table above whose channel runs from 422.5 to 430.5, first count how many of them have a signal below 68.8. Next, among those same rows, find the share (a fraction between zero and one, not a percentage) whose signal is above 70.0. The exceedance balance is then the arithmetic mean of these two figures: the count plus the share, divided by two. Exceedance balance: 4.0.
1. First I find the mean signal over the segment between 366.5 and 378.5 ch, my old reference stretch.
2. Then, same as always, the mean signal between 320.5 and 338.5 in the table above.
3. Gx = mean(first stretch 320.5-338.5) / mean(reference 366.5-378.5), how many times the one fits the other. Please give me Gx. 0.995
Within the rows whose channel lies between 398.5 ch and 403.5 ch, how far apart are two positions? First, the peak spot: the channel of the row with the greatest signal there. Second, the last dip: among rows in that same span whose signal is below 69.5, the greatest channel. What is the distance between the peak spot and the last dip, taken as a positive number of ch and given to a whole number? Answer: 1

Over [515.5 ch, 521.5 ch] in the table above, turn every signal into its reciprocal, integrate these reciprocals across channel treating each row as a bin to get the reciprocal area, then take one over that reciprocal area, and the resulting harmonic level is 11.8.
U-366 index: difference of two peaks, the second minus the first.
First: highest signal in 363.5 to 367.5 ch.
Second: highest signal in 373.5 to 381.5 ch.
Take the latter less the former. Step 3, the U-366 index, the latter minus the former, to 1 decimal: 1.6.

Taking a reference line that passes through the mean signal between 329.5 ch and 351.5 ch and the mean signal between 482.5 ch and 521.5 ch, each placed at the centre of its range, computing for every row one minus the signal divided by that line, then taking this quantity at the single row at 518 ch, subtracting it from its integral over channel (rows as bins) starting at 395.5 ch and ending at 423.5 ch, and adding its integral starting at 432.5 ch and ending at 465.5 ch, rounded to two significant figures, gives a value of 2.9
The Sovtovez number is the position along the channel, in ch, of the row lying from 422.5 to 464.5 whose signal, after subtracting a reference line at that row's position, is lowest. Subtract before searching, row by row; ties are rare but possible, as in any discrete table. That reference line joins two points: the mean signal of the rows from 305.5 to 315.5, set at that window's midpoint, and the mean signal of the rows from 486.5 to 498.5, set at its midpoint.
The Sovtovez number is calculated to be 427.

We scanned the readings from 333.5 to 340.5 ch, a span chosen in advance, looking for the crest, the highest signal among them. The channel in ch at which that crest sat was 339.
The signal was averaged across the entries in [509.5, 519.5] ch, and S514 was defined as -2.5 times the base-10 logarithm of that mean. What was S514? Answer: -4.643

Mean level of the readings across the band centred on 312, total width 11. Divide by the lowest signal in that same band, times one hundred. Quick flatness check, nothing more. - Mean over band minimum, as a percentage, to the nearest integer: 104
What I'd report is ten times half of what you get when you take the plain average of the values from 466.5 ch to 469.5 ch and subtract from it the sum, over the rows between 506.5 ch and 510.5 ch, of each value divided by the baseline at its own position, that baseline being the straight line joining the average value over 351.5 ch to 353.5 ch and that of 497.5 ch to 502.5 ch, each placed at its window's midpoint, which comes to 328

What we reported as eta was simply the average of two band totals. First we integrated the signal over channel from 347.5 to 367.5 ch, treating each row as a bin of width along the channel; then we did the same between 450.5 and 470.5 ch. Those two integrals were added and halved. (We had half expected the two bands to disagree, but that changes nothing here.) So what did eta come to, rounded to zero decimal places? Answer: 1380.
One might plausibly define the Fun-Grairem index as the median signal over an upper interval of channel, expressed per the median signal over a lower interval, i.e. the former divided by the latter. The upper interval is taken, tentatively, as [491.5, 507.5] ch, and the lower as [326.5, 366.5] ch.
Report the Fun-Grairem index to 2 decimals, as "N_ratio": 1.04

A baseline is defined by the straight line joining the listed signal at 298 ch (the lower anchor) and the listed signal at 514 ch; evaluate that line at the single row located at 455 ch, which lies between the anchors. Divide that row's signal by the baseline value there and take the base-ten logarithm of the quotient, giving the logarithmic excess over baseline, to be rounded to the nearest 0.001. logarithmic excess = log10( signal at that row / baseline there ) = -0.054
